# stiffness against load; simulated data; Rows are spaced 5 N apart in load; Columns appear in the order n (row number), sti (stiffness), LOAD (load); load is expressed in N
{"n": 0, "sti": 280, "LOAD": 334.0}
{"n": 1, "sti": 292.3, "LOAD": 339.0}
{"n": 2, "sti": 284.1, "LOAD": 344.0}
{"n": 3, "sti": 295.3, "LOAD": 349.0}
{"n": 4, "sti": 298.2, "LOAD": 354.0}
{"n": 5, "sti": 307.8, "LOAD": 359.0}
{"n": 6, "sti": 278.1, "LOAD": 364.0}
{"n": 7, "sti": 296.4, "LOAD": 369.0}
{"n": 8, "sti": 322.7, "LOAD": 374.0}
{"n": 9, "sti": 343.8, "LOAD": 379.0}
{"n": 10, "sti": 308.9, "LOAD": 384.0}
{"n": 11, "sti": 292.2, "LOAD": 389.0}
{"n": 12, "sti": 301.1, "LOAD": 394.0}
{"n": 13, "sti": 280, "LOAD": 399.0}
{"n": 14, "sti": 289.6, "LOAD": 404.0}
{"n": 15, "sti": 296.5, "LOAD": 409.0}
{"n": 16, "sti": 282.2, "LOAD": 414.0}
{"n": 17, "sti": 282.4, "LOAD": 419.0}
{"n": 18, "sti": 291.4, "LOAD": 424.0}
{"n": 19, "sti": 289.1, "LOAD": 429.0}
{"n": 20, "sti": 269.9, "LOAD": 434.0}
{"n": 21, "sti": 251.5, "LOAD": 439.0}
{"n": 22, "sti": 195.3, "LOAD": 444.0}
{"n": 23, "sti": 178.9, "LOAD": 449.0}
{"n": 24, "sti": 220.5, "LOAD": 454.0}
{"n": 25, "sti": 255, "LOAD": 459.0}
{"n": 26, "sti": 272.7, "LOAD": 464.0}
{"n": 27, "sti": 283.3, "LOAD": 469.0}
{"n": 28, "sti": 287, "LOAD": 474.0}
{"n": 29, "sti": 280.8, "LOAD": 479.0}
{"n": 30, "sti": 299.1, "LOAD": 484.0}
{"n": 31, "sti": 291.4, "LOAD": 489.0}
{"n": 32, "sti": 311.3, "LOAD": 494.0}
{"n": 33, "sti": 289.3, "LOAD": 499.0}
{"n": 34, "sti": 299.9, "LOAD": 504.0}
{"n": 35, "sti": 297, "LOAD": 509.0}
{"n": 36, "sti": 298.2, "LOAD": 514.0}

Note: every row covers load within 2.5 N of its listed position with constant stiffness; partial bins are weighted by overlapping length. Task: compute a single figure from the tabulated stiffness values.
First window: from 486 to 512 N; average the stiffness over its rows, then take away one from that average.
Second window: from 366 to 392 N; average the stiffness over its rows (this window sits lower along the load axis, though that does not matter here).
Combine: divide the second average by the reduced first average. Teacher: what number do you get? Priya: 1.05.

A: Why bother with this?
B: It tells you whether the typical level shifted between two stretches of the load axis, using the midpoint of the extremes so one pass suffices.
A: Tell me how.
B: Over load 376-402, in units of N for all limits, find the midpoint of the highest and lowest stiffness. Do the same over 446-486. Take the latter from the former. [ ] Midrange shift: 73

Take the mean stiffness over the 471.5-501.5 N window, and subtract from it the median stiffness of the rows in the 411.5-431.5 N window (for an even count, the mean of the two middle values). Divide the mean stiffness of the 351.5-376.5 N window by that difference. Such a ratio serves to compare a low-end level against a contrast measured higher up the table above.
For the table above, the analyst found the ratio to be 41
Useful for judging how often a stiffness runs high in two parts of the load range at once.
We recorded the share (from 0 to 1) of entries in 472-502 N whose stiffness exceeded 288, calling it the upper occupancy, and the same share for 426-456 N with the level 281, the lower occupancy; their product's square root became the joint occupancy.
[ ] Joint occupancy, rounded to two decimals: 0.33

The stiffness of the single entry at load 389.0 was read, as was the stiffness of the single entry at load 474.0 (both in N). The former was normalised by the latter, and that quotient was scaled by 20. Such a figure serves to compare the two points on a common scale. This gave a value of 20.4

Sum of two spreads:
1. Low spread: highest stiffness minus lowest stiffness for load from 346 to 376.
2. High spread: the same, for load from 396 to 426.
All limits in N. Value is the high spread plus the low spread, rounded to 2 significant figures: 61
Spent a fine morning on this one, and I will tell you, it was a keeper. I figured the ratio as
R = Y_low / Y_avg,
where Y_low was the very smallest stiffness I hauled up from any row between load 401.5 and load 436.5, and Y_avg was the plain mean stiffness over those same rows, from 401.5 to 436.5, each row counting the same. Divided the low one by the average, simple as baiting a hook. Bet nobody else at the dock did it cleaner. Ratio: 0.944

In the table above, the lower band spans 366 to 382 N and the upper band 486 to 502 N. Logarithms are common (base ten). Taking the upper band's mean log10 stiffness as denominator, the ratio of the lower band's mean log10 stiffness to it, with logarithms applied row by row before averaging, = 1.01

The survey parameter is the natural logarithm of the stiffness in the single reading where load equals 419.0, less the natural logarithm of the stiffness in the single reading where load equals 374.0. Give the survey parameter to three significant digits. -0.133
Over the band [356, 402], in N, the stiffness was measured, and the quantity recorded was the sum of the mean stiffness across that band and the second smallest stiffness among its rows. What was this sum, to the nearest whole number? 583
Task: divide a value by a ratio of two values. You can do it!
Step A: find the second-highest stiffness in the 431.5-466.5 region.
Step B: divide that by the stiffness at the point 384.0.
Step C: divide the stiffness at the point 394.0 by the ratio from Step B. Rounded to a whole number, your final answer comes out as 345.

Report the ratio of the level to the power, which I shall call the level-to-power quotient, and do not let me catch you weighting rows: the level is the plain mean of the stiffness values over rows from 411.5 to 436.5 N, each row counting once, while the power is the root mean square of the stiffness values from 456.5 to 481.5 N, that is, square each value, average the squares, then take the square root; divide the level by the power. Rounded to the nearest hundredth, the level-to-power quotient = 1.03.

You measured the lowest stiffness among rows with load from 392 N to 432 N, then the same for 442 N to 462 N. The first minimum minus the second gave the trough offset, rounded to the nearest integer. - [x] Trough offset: 101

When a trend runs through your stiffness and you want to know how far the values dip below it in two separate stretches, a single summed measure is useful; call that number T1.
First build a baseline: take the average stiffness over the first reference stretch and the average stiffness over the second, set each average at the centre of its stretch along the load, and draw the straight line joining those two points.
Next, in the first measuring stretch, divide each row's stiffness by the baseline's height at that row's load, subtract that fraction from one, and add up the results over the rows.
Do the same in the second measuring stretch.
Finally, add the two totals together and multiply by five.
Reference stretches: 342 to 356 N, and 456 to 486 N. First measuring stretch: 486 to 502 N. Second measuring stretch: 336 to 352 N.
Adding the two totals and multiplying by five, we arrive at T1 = -1.0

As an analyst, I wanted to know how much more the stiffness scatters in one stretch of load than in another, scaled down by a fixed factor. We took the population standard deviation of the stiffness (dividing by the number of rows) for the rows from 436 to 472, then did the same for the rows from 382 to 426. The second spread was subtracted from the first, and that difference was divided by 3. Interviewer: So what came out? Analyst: 9.2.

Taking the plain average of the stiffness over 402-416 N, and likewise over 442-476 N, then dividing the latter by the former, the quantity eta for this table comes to 0.835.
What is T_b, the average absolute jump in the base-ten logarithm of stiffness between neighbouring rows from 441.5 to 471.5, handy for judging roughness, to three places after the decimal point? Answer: 0.048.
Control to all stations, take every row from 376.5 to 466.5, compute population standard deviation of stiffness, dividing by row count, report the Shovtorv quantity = 39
